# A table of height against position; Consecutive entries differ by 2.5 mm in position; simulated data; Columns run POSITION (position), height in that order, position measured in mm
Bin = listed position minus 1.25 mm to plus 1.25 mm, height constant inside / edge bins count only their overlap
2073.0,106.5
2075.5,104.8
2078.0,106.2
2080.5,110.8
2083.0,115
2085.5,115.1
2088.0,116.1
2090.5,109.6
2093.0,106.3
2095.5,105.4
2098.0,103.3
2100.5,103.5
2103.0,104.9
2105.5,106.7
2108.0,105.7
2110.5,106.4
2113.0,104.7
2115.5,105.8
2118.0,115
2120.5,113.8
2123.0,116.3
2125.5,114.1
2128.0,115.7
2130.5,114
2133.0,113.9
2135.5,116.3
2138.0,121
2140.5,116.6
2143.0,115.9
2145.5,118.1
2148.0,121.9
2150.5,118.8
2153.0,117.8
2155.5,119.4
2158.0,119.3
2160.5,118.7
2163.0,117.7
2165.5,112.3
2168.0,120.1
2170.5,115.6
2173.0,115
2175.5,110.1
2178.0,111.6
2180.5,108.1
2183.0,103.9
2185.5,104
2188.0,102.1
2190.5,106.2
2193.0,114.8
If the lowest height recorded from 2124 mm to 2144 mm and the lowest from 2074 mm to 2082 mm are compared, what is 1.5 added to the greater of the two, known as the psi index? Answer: 115.4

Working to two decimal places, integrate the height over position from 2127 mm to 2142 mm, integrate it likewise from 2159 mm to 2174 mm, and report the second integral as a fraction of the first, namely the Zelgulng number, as 1.00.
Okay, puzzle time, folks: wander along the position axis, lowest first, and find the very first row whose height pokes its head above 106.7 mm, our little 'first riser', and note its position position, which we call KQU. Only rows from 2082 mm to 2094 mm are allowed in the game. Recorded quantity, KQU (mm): 2083.0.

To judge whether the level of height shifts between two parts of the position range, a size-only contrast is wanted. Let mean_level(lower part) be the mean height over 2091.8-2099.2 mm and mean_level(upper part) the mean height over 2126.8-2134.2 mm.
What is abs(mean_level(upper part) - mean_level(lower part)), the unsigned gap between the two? 9.5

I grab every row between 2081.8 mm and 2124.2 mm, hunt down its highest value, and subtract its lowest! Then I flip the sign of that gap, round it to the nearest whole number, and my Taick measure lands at -13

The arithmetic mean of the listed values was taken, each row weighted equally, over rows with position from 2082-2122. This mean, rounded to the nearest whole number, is 109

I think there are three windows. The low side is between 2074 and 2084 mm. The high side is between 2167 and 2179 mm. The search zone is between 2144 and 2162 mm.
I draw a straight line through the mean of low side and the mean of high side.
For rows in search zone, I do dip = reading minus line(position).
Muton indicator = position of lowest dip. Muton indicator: 2153.0 mm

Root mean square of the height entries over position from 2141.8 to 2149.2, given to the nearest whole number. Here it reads 119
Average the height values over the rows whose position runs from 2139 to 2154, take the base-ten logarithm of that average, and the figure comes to 2.07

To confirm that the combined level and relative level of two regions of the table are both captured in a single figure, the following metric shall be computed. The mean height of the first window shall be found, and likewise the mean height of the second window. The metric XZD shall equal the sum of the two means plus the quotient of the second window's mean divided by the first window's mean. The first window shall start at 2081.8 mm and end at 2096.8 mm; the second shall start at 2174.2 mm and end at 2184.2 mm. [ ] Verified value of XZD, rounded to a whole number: 221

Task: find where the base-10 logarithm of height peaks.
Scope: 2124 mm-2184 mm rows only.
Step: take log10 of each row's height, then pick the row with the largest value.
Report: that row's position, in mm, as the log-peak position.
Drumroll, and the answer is 2148.0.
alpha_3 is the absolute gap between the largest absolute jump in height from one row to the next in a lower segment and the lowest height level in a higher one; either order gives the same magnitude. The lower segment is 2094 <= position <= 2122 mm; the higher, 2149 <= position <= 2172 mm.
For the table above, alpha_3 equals 103.1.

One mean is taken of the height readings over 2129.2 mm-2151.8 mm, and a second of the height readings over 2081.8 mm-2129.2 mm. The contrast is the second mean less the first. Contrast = -7.7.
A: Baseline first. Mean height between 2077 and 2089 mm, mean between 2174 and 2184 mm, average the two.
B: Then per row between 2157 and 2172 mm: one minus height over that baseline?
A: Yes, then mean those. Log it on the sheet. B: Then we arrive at -0.06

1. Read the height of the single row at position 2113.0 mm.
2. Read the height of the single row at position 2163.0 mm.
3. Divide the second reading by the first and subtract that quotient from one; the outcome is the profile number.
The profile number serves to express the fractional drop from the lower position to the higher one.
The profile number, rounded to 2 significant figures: -0.12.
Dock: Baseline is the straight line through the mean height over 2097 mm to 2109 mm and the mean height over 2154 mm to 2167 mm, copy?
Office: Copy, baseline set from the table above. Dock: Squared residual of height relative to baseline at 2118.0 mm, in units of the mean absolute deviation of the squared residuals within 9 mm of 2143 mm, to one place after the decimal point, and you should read 2.4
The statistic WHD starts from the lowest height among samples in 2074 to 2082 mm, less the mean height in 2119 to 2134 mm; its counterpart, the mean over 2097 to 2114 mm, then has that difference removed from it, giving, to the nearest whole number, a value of 115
